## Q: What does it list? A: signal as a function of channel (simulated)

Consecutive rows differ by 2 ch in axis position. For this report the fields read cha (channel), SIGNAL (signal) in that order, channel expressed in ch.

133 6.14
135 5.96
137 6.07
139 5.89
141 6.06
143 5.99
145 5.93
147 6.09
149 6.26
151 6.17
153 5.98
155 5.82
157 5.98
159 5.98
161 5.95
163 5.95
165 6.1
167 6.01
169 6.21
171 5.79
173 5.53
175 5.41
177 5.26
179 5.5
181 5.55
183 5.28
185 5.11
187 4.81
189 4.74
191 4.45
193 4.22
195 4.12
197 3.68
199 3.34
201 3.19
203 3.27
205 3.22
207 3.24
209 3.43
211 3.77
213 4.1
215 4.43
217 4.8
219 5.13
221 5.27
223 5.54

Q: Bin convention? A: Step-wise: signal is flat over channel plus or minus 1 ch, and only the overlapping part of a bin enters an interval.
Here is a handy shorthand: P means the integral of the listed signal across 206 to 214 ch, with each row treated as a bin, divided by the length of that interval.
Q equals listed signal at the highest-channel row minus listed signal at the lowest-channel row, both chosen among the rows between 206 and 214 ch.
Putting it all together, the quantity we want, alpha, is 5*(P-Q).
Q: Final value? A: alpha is 13.9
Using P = 3.6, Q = 0.9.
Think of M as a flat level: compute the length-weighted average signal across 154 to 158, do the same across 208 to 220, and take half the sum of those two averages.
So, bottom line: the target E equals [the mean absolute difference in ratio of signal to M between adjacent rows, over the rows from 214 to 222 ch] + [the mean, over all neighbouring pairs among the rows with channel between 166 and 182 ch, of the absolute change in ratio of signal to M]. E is 0.095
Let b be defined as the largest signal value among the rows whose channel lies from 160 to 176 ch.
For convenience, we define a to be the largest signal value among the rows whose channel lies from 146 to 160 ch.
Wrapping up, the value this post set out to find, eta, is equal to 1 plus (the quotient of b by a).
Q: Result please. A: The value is 1.99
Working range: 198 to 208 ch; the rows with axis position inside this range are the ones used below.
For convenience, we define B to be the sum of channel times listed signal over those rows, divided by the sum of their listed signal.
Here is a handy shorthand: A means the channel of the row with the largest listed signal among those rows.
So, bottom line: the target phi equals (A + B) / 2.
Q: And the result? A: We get 201.0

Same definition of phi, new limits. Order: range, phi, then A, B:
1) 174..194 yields 182.3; 181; 183.6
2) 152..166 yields 162.0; 165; 159.0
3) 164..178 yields 169.9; 169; 170.8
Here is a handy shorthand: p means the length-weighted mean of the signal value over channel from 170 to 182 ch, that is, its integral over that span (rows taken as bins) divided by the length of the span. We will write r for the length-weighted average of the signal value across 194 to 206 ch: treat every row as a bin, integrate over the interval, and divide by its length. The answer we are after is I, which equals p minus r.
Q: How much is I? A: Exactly 2.0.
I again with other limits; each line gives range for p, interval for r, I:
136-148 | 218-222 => 0.8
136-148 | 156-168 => 0.0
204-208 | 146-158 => -2.8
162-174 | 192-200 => 2.1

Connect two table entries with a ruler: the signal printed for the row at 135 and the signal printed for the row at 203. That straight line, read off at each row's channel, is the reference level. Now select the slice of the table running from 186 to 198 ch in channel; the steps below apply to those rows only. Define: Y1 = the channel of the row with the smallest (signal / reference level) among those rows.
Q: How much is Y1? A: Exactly 197 ch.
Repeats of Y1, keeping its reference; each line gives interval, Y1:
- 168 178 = 177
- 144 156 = 145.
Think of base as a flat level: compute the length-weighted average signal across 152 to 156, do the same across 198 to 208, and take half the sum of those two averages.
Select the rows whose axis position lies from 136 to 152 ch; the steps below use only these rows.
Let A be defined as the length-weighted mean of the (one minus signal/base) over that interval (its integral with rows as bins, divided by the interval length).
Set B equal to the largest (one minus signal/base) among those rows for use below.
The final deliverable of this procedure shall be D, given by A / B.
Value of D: 1.1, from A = -0.3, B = -0.29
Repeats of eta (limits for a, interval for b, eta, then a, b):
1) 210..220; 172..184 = 2.08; 5.13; 5.55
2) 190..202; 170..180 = 2.30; 4.45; 5.79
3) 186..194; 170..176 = 2.20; 4.81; 5.79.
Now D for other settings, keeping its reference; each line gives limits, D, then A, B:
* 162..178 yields 1.8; -0.3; -0.15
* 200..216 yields 0.7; 0.2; 0.30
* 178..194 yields -1.1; -0.1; 0.08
